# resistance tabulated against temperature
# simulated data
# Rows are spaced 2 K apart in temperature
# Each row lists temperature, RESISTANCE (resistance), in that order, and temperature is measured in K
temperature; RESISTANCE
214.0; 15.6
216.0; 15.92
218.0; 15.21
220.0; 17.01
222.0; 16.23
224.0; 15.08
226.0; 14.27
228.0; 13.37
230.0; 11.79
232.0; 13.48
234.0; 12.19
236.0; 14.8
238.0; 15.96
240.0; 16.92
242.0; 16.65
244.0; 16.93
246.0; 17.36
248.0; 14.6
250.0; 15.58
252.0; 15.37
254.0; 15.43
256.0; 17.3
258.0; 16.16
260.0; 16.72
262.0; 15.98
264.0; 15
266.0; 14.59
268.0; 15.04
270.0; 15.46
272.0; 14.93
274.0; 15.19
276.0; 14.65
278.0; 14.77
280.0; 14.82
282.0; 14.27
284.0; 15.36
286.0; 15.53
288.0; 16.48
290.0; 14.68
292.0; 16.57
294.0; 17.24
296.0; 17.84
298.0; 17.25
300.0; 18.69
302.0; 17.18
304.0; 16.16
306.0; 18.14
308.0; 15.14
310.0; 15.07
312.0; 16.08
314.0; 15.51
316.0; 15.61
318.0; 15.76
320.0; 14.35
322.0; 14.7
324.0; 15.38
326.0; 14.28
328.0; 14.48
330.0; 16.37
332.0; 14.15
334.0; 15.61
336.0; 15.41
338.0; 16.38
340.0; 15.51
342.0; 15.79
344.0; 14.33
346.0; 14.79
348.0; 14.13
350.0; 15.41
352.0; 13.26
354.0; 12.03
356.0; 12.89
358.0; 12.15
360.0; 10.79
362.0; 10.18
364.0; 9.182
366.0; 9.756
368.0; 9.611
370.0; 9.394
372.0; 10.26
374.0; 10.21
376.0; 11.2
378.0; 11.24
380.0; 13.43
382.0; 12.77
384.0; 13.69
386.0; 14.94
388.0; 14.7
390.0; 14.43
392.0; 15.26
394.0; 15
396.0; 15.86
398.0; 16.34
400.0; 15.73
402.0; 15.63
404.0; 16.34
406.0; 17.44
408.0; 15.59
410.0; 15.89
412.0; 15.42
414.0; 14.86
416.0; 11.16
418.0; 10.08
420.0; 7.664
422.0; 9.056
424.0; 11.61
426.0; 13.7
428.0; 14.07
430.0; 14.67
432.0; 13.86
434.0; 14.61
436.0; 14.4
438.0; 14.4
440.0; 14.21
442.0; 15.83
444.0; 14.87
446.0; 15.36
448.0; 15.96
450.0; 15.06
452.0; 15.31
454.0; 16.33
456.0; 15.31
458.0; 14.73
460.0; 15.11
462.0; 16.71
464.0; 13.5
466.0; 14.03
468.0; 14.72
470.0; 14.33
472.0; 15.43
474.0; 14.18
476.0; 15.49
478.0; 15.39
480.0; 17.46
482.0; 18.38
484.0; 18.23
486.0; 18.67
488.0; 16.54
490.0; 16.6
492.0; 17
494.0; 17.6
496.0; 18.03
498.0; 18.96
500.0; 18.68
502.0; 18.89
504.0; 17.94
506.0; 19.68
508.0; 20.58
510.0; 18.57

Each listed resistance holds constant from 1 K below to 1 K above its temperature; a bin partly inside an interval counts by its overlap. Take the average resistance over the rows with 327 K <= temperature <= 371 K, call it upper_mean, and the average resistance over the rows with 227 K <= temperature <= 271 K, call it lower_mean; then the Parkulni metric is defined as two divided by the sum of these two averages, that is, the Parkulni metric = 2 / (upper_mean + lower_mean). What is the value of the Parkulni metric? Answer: 0.0700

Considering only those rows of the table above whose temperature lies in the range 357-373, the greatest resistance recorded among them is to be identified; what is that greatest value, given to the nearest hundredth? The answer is 12.15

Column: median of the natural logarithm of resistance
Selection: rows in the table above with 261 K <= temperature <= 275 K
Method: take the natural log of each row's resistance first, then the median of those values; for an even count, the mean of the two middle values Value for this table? 2.71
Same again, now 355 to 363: 2.44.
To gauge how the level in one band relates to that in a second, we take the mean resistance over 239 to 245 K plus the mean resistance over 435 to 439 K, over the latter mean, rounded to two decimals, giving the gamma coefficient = 2.17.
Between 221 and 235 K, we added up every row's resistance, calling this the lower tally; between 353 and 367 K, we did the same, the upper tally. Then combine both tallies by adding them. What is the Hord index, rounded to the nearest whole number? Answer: 173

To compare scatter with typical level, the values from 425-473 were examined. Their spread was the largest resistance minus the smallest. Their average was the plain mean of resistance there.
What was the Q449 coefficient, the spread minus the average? -11.6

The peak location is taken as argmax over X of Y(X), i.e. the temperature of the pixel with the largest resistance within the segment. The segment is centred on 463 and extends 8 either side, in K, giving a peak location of 462.0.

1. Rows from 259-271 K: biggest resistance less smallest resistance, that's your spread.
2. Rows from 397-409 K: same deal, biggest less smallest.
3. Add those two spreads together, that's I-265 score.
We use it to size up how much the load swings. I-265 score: 4.0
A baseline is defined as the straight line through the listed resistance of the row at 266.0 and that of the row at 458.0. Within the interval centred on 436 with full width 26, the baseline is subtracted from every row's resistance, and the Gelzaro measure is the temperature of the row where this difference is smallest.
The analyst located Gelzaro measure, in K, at 424.0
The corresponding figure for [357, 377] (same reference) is 364.0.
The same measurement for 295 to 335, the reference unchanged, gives 332.0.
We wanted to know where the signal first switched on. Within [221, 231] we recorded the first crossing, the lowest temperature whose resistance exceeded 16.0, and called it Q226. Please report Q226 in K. 222.0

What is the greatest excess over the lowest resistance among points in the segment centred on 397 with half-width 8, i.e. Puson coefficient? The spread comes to 2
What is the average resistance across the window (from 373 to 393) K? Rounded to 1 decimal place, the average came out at 13.2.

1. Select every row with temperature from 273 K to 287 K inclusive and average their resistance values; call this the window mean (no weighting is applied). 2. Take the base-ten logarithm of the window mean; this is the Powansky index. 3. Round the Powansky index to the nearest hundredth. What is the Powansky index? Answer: 1.17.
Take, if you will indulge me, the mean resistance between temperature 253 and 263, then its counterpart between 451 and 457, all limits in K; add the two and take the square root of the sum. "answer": 5.7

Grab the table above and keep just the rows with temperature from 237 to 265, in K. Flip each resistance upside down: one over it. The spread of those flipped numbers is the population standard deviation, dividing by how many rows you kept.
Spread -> 0.003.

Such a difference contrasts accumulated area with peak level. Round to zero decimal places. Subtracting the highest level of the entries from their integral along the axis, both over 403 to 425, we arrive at 273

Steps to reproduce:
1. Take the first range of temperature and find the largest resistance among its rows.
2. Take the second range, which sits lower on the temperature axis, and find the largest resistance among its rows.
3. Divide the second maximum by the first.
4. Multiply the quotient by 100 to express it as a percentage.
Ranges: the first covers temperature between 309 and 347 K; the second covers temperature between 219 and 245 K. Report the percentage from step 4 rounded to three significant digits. 104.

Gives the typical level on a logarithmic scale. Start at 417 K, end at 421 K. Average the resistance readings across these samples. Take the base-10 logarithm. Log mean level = 0.948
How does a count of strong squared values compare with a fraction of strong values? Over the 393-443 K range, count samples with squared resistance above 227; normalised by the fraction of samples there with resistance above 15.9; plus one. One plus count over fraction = 84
